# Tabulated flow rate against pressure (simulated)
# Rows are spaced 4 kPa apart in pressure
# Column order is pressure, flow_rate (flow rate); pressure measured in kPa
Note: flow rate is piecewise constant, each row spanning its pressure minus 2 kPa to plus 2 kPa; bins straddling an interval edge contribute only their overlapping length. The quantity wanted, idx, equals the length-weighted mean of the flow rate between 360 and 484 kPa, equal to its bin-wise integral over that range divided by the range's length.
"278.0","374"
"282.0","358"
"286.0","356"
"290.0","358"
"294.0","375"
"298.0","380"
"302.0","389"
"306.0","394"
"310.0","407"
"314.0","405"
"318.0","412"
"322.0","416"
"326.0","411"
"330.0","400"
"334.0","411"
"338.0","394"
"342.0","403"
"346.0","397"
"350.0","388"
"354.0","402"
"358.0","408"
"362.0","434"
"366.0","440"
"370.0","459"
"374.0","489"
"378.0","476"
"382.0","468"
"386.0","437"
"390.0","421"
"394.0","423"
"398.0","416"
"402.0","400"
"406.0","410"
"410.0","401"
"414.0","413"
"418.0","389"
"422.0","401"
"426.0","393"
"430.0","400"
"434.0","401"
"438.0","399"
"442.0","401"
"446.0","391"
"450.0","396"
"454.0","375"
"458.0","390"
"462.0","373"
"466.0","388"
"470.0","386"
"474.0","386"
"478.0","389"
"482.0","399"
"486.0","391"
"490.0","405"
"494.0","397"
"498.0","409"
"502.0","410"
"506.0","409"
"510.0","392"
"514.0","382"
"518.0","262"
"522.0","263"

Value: 411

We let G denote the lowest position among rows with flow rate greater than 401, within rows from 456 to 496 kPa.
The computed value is 490.0 kPa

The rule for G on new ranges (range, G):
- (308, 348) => 310.0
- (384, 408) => 386.0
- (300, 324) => 310.0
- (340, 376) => 342.0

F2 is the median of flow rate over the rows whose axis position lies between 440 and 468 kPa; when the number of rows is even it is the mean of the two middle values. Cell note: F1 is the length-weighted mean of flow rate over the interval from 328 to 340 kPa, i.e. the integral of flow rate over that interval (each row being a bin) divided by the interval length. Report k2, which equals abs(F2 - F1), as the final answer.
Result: 12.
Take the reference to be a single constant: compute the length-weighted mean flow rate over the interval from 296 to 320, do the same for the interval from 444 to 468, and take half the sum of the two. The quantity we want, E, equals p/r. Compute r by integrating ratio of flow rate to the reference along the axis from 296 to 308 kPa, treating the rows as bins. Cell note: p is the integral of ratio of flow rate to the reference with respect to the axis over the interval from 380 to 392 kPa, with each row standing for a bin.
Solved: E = 1.14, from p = 13.5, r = 11.9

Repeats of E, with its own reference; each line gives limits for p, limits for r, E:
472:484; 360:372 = 0.88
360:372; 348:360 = 1.11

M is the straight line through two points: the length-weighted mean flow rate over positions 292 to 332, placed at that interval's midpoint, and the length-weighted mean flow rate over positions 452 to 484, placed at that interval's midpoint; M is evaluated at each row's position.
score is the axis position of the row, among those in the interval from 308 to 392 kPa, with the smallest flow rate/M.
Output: 350.0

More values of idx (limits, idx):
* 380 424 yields 416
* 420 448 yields 398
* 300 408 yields 419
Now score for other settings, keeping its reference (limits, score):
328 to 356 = 350.0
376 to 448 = 418.0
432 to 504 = 462.0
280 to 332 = 286.0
